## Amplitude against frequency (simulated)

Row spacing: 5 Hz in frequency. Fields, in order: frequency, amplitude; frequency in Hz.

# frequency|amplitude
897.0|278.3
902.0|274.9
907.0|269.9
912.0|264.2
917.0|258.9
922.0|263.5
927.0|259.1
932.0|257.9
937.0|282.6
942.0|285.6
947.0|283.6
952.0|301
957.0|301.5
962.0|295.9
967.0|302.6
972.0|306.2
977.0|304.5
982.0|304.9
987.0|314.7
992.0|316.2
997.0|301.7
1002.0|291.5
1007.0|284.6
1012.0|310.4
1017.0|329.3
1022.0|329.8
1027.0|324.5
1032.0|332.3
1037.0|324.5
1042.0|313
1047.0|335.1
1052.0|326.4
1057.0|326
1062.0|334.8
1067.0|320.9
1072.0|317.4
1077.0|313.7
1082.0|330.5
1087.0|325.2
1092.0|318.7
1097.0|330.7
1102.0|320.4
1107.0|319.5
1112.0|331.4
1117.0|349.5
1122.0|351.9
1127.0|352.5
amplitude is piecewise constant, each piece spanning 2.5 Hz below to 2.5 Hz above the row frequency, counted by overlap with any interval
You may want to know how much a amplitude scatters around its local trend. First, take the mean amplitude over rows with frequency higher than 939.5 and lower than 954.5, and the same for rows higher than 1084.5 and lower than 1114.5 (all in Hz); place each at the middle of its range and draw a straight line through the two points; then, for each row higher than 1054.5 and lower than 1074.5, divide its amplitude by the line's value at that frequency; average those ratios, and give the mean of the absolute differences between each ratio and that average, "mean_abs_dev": 0.021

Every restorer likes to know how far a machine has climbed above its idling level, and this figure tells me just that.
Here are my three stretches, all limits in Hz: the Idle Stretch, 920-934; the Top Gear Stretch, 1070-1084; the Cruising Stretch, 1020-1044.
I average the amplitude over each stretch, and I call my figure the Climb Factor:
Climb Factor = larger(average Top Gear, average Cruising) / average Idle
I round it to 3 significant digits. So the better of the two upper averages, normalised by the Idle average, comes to 1.25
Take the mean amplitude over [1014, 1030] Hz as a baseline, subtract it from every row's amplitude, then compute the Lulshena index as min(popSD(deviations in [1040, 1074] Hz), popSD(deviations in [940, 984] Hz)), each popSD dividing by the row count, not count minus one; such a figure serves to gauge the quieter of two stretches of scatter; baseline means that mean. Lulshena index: 8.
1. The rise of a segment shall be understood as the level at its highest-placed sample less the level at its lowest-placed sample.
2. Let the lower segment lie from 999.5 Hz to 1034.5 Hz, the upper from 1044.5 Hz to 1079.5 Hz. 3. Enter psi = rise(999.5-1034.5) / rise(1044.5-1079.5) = -1.9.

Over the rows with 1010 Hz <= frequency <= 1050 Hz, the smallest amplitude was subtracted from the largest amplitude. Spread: 25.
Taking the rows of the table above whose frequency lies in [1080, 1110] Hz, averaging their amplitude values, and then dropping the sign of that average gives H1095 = 324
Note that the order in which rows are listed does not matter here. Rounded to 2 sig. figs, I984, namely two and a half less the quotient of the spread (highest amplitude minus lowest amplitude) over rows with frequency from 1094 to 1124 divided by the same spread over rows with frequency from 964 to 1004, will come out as 1.2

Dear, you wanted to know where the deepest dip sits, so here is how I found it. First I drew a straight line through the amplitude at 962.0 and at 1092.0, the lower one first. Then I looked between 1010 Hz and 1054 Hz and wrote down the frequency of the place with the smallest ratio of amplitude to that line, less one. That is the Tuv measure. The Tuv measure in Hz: 1042.0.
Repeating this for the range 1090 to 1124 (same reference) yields 1107.0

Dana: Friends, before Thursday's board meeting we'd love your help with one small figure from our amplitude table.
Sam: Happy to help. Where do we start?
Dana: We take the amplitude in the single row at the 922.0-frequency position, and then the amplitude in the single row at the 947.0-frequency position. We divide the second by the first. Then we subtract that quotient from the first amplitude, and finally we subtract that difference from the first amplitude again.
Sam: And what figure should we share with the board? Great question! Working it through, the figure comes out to 1.08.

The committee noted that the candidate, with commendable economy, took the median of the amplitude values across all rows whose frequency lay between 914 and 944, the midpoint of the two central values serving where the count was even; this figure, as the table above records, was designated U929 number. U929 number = 261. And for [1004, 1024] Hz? 320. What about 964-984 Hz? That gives 305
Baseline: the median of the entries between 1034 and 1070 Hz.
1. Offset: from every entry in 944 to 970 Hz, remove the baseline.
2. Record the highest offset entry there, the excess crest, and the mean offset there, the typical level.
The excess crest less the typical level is 5.7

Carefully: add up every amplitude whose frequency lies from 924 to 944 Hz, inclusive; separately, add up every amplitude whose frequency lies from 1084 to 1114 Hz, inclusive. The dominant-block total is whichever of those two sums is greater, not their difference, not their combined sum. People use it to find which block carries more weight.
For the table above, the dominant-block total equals 1946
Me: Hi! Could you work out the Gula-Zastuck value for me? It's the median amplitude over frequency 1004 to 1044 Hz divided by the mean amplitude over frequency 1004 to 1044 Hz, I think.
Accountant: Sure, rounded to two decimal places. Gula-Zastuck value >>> 1.02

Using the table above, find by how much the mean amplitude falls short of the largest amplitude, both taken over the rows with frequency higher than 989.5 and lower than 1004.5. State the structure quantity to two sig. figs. 13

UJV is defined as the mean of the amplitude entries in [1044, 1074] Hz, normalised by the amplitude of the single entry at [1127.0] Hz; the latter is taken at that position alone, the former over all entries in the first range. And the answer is 0.927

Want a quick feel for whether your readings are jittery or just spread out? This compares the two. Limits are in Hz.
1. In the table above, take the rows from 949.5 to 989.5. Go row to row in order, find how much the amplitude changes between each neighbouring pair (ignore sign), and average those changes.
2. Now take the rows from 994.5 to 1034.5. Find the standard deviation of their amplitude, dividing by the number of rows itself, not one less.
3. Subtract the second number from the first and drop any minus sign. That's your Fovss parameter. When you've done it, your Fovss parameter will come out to 13.5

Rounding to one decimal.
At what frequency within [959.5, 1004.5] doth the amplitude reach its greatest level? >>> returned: 992.0 Hz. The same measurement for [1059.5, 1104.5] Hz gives 1062.0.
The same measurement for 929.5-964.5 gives 957.0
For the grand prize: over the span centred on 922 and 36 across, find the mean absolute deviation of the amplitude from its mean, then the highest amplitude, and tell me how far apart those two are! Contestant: 276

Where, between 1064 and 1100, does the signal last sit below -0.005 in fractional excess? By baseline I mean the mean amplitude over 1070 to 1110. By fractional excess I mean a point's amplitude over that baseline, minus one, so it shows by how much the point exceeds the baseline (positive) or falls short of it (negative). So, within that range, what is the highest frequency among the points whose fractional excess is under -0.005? 1092.0 Hz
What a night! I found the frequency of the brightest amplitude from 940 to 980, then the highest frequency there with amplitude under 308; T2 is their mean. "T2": 974.5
